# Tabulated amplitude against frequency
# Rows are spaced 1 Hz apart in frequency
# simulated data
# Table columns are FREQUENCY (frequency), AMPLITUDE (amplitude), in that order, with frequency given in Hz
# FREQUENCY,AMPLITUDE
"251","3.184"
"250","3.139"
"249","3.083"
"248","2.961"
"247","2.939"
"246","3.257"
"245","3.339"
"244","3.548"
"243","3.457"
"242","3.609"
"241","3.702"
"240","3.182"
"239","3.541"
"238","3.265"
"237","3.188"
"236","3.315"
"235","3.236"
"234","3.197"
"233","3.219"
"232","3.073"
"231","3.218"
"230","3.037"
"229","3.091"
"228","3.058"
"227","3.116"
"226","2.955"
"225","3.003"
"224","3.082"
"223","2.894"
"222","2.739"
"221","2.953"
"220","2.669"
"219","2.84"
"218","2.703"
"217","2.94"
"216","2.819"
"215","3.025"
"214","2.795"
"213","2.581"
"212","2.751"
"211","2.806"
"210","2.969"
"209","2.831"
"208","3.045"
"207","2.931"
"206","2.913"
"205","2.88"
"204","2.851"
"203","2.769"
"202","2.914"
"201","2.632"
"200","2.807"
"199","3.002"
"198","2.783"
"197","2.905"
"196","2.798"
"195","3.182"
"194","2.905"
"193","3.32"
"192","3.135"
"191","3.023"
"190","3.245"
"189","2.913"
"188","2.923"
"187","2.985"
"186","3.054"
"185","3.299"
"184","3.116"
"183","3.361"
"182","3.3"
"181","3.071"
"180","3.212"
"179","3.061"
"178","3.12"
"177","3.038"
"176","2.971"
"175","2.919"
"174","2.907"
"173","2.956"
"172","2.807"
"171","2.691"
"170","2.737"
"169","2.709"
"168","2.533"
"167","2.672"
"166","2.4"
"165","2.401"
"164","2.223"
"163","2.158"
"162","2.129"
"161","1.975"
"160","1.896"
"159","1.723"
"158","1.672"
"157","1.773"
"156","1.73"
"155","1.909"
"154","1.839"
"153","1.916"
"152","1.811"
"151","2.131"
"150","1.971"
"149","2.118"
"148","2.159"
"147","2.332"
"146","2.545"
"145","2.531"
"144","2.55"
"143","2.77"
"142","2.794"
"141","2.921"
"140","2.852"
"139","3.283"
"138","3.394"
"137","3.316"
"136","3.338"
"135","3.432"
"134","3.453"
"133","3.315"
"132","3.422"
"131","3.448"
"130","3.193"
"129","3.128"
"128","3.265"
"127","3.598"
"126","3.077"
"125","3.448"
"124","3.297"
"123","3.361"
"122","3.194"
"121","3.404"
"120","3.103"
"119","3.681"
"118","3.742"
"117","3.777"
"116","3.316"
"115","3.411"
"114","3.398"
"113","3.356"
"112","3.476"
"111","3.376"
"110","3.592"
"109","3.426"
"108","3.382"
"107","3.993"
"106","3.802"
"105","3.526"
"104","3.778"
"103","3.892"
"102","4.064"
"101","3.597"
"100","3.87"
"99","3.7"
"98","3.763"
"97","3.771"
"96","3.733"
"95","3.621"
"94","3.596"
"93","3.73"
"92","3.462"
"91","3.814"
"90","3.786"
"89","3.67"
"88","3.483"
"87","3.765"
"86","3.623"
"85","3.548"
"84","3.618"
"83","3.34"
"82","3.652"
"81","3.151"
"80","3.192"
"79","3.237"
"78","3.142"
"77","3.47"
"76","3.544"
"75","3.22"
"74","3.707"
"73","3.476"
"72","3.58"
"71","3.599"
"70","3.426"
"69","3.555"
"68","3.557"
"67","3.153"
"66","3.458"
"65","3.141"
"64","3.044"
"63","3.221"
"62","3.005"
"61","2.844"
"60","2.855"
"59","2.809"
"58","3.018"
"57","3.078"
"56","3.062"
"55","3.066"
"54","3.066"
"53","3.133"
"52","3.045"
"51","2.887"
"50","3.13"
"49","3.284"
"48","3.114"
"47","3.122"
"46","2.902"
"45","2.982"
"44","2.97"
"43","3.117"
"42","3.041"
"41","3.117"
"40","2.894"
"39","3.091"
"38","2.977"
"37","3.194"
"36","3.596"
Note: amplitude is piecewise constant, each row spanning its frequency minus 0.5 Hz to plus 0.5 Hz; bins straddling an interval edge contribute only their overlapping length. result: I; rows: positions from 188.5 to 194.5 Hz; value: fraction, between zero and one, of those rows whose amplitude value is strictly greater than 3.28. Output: 0.17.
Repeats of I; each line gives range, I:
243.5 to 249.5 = 0.33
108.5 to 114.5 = 1.00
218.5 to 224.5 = 0.00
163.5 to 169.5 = 0.00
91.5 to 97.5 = 1.00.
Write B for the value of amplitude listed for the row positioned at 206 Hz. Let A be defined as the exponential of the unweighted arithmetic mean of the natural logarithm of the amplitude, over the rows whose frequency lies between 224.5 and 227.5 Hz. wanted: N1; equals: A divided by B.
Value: 1.04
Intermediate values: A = 3.0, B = 2.913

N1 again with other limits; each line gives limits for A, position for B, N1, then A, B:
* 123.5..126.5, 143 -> 1.18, 3.3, 2.77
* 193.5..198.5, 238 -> 0.89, 2.9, 3.265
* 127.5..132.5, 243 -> 0.95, 3.3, 3.457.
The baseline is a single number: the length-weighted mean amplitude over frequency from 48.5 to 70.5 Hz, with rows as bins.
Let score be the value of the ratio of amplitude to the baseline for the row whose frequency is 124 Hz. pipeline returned 1.05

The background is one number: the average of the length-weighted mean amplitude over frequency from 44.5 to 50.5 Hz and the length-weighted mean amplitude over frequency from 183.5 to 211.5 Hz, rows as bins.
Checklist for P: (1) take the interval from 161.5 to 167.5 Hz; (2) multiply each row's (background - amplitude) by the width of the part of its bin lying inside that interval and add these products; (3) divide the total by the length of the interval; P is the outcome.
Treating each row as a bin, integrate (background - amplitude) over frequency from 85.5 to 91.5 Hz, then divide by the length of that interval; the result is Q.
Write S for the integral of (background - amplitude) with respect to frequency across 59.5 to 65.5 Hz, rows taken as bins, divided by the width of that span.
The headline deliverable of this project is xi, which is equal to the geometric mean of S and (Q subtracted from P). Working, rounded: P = 0.7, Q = -0.7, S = 0.01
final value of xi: 0.10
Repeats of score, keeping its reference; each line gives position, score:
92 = 1.11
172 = 0.90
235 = 1.03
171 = 0.86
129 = 1.00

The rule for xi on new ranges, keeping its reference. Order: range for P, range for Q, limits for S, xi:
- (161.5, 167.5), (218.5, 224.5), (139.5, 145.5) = 0.39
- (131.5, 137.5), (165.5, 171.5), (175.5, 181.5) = 0.20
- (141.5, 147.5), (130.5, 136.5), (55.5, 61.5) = 0.26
